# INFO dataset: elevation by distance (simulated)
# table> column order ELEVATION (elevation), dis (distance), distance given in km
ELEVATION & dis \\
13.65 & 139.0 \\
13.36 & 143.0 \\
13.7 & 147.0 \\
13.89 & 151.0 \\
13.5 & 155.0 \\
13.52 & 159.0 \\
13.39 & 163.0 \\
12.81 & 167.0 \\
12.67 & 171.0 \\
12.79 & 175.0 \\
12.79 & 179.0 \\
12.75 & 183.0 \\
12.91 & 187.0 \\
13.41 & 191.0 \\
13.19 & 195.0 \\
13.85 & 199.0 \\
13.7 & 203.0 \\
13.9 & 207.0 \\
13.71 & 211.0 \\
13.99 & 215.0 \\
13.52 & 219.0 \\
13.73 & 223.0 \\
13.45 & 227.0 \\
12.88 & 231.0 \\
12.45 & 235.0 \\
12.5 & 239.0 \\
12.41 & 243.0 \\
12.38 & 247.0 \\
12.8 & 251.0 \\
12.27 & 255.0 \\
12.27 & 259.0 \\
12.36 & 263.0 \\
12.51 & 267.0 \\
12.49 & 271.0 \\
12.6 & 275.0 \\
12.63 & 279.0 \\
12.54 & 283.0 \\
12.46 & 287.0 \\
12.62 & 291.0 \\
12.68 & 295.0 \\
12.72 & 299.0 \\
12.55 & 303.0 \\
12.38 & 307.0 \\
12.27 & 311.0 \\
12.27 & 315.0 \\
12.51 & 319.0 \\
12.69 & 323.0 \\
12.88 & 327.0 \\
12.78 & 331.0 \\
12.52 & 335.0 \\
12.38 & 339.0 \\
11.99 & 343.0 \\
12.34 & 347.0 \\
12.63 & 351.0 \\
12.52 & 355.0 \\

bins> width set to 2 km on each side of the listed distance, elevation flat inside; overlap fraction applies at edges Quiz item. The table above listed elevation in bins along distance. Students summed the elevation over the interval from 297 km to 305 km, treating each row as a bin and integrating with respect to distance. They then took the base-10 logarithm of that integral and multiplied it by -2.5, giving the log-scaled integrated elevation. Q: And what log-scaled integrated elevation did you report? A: -5.0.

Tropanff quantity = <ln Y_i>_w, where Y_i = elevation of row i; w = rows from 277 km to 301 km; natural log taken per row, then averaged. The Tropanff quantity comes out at 2.53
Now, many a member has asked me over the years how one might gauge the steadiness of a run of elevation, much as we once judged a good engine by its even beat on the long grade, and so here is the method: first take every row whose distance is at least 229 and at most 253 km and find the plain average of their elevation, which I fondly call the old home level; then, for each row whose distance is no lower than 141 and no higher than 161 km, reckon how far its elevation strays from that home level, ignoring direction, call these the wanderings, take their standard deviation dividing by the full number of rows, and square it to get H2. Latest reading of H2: 0.034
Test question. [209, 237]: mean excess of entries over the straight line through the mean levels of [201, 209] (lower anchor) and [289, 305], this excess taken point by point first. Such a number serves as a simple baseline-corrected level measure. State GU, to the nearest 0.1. -0.2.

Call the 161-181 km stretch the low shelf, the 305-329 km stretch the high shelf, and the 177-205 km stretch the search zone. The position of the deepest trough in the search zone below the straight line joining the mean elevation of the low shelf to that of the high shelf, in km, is 183.0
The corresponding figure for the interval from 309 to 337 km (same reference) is 311.0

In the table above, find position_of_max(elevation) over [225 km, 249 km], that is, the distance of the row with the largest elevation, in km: 227.0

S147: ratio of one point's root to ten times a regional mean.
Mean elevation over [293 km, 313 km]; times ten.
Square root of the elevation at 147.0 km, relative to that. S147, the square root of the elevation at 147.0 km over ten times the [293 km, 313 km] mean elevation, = 0.0296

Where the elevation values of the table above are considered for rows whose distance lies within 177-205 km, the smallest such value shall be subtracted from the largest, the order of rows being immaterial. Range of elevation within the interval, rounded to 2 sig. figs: 1.1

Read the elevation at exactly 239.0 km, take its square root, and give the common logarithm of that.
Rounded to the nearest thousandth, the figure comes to 0.548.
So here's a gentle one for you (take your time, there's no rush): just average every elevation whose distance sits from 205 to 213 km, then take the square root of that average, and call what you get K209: 3.72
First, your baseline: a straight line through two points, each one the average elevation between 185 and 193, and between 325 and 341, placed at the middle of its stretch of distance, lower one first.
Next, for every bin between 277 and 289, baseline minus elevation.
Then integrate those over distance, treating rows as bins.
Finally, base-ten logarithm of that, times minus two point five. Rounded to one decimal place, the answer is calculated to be -1.3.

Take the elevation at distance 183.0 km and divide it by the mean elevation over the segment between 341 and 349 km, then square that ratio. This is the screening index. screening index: 1.10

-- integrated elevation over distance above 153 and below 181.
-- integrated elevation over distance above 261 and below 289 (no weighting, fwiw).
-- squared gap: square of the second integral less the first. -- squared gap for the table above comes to 241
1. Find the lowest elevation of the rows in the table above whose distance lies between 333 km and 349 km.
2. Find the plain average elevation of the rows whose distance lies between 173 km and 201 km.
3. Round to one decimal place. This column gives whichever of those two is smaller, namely 12.0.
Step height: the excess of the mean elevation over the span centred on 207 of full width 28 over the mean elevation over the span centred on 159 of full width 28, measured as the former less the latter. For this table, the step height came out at 0.3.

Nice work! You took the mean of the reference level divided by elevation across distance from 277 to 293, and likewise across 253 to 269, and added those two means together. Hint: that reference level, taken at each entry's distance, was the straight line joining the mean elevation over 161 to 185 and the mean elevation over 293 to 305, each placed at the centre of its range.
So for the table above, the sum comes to 2.04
